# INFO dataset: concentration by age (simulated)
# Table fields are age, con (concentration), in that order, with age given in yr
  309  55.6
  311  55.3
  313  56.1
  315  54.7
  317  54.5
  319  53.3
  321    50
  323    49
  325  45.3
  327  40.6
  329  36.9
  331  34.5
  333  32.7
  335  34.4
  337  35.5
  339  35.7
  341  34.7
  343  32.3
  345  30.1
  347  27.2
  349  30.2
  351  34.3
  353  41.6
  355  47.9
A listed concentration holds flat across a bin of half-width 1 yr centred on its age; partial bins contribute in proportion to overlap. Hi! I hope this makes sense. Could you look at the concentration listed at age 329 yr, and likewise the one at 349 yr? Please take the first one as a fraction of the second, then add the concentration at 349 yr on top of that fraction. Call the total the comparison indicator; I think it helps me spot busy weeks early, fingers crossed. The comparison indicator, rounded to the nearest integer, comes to 31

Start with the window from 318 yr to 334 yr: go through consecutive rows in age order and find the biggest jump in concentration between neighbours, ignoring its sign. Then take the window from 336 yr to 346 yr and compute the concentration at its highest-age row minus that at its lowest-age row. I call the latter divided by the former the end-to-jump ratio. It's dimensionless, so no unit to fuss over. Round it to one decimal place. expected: -1.1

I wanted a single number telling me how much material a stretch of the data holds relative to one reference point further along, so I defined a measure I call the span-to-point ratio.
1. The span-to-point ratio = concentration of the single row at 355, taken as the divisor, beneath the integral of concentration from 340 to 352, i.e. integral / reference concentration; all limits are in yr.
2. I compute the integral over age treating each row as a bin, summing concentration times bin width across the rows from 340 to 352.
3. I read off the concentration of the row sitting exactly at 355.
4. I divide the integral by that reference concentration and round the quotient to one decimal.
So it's 7.9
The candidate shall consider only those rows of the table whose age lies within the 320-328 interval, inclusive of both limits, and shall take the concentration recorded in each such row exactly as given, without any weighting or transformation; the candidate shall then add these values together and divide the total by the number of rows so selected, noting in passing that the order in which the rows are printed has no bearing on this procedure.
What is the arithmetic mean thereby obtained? 46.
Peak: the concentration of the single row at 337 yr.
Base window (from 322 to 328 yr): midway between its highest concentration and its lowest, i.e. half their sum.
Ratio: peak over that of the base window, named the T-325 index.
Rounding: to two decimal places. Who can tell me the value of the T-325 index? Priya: 0.79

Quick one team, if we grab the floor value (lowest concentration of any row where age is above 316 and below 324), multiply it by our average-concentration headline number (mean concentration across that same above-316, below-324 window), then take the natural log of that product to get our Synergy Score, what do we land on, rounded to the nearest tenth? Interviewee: 7.8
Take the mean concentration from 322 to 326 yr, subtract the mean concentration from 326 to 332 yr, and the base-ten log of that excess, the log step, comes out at 0.99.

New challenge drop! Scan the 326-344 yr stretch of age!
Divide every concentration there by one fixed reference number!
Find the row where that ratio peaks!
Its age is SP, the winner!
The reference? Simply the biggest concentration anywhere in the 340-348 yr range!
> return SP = 327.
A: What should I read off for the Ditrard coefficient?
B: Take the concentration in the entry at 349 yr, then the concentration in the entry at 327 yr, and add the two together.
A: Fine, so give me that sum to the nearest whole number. 71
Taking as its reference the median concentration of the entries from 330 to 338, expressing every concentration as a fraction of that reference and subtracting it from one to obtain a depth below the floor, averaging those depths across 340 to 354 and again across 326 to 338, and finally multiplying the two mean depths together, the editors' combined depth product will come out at 0.00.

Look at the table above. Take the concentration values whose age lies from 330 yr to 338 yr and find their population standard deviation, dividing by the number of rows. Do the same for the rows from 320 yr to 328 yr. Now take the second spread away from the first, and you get -2.7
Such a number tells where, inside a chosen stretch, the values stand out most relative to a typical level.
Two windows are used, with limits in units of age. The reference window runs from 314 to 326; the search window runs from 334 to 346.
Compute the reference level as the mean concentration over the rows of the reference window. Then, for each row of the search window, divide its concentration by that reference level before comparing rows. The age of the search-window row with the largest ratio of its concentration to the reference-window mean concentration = 339 yr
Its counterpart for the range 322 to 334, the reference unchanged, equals 323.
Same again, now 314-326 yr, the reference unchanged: 315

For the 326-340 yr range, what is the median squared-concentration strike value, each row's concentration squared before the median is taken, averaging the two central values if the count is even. 1260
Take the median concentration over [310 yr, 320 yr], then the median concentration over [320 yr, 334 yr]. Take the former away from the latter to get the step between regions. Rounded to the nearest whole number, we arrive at -14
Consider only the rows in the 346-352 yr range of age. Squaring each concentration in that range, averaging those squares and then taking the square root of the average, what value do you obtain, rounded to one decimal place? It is 30.7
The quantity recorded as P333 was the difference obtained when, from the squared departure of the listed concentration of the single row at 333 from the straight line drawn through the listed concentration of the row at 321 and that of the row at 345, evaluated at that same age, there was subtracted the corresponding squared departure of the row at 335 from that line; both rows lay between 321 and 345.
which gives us 38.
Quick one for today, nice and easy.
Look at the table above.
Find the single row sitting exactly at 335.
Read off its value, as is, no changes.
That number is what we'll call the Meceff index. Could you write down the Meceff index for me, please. 34.4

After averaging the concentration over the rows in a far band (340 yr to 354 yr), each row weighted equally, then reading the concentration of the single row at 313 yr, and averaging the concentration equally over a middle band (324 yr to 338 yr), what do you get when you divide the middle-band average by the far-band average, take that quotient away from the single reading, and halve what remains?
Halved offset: 27.5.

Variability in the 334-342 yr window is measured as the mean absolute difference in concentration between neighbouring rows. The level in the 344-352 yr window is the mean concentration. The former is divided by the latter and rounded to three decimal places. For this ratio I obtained 0.025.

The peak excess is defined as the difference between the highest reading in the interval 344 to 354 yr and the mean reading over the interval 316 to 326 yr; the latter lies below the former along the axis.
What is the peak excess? -9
